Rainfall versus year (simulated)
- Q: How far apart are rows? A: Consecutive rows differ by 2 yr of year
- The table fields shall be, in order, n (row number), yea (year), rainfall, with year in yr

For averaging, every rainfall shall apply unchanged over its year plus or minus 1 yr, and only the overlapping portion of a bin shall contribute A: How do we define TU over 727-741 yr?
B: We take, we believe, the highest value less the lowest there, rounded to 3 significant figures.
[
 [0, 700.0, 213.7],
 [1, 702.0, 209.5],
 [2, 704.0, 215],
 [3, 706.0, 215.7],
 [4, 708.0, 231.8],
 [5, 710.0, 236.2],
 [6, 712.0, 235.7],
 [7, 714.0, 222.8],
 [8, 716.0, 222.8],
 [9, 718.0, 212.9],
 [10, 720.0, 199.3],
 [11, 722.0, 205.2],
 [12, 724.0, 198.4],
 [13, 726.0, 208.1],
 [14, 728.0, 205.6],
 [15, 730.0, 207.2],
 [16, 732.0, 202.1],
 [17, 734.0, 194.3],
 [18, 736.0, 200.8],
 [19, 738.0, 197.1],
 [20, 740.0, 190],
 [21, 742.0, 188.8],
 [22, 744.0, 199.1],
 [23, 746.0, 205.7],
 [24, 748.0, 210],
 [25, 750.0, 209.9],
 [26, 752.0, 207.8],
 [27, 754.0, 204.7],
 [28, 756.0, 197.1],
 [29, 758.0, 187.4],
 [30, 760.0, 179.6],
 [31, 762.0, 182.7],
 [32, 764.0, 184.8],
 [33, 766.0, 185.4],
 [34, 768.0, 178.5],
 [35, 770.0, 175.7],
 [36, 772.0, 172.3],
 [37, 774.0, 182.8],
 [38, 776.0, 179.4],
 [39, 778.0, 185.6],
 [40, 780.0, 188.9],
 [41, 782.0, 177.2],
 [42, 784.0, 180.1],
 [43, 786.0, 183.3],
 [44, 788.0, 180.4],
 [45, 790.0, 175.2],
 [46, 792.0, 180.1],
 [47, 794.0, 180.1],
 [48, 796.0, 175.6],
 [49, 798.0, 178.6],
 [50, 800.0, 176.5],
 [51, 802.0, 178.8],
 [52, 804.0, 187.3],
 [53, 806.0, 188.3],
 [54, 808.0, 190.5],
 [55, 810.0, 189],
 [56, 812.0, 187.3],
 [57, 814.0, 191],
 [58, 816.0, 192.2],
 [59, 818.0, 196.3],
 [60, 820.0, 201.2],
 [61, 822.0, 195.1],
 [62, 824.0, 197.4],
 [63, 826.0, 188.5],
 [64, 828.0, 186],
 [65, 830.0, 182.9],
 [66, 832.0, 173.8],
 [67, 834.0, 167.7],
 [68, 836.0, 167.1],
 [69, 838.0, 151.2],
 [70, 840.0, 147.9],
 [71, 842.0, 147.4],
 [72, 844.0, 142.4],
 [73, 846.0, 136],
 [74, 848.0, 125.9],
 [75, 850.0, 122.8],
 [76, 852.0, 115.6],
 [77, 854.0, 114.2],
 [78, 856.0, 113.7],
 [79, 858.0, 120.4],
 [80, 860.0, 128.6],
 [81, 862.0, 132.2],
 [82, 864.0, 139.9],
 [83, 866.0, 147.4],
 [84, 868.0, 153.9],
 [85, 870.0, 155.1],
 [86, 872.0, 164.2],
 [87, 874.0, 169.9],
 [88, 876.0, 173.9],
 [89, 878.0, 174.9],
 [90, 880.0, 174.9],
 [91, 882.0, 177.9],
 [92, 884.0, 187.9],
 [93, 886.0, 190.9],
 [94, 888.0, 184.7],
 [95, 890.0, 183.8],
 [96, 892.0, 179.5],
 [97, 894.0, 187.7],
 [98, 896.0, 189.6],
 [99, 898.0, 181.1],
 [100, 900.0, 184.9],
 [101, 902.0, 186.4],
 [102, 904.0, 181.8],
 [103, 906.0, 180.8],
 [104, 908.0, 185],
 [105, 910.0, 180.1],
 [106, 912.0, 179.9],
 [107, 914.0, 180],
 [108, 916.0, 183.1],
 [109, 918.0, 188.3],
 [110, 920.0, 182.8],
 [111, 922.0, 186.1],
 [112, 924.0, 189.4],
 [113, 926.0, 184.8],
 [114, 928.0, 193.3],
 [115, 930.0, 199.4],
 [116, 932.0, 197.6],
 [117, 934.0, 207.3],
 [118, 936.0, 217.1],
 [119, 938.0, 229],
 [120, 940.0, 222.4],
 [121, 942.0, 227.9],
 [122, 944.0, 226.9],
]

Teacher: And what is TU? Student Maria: 17.2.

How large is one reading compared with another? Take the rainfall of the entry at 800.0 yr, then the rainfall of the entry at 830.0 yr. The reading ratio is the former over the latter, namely 0.97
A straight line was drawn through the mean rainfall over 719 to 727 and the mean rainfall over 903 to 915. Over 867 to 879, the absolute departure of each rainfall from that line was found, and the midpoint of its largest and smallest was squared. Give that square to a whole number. 442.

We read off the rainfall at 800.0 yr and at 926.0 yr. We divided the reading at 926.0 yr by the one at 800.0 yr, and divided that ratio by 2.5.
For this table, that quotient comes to 0.42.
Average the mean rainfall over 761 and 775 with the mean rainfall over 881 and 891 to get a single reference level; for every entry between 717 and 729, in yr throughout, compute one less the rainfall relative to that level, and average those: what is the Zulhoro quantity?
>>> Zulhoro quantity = -0.12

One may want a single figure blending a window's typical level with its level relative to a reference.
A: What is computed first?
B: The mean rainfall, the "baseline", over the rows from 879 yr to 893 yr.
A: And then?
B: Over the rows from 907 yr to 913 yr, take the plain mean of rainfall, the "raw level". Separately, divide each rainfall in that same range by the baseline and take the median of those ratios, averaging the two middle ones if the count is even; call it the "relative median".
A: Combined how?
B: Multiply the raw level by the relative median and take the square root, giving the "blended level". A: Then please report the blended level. 13.4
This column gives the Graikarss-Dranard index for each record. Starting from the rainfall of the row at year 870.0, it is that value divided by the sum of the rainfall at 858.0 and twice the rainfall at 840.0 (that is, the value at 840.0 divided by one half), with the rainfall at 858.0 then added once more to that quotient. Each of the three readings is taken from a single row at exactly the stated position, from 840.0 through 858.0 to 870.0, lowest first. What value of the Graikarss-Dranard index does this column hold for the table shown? 121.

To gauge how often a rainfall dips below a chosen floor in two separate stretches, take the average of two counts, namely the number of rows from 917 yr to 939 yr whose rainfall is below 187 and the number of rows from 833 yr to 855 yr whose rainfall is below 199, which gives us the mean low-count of 7.0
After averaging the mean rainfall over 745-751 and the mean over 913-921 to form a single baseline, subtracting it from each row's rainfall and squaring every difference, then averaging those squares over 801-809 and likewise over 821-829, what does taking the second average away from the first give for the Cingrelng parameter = 76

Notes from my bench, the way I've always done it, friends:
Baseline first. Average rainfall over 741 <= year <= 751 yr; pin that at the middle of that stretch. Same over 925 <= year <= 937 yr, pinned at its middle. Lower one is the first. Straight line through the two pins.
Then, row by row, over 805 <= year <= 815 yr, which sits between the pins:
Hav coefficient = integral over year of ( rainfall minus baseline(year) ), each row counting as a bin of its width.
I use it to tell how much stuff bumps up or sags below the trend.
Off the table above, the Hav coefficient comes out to -125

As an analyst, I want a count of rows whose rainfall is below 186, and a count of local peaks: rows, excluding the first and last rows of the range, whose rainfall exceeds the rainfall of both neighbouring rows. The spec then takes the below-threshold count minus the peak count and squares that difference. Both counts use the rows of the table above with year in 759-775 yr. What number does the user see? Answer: 49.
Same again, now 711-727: 1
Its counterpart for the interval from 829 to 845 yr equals 64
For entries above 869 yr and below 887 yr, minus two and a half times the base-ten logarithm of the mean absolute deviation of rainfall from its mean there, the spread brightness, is -2.2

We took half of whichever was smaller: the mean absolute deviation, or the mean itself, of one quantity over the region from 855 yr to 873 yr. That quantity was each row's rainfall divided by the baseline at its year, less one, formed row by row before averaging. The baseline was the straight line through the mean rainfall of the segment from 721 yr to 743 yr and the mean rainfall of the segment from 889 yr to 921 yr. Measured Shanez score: -0.13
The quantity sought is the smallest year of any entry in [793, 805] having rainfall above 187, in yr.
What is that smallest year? 804.0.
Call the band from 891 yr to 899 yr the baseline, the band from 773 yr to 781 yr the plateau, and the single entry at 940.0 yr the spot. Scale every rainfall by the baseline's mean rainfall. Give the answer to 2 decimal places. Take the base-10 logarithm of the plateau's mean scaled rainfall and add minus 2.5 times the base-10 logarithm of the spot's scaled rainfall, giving -0.20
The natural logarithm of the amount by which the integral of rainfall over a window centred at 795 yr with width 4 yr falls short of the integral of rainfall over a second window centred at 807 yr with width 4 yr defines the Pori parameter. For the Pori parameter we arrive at 3.8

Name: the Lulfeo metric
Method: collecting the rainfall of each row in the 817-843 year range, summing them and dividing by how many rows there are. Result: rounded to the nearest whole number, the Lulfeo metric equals 177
